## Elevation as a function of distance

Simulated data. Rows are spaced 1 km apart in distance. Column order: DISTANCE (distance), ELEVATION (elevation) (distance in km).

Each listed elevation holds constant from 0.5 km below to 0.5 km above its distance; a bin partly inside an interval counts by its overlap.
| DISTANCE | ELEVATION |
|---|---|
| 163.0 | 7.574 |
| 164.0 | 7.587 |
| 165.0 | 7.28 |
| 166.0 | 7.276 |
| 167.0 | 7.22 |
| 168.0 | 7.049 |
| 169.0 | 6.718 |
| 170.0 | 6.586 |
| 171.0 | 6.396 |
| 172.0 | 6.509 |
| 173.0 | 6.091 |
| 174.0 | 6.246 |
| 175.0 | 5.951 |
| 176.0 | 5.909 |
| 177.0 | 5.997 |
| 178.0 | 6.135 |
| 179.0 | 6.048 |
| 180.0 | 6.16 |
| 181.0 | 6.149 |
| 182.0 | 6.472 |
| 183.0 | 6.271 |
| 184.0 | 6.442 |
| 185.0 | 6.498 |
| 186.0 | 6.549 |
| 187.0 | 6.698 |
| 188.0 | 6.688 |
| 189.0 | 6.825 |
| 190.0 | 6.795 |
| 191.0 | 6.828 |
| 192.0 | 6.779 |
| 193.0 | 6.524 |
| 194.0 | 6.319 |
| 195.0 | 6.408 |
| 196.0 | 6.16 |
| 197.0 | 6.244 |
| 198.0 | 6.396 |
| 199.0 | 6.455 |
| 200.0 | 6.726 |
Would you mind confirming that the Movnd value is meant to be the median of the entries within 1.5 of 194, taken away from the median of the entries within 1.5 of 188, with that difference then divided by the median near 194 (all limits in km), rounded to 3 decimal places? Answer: 0.045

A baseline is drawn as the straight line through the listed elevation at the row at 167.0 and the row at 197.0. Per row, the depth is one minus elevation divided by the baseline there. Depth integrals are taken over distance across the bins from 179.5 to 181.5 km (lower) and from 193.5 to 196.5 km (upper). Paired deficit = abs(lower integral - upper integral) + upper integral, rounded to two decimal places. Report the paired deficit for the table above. 0.18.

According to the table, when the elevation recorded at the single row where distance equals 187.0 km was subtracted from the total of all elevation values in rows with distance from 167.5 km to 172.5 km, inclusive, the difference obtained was 27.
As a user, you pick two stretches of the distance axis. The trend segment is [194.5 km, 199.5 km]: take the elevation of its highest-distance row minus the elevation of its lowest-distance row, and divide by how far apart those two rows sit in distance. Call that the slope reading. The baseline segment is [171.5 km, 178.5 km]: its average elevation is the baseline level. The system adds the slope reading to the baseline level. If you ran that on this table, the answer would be 6.13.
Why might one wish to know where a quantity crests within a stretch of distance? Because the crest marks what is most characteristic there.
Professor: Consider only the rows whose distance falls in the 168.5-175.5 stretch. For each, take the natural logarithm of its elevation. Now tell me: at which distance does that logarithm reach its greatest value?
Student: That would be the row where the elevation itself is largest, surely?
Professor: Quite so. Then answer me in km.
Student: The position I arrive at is 169.0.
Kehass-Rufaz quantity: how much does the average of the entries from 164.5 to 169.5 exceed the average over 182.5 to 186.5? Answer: 0.7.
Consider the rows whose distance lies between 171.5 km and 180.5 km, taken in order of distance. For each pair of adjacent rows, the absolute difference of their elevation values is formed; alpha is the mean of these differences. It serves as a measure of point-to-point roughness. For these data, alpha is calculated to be 0.17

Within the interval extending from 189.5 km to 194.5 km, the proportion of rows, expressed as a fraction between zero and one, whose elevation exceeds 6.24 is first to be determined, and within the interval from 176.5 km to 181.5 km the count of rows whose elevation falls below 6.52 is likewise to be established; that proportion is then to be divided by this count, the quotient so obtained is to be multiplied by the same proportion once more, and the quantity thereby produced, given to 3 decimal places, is 0.200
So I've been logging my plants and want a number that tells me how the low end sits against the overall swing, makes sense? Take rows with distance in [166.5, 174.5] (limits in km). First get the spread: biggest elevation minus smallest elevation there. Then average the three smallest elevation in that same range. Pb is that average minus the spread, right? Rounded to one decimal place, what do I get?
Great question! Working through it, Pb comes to 5.1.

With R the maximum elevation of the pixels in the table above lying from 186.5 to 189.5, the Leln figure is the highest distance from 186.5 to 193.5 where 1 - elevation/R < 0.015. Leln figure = 192.0 km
